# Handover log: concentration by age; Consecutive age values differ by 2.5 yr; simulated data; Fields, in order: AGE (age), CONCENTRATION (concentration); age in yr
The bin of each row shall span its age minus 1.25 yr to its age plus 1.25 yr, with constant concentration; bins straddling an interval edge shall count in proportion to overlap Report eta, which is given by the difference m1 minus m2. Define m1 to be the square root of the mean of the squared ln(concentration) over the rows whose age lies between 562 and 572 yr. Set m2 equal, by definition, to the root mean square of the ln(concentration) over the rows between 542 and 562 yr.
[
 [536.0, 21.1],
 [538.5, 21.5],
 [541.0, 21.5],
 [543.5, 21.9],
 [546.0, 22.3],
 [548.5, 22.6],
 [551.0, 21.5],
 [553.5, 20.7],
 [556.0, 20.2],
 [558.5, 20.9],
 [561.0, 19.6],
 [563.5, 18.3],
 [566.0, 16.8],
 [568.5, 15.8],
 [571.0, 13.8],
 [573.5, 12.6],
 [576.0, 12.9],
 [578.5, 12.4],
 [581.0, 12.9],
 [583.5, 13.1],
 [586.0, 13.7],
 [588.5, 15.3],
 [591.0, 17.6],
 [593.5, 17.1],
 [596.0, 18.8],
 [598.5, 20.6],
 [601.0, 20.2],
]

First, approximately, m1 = 2.8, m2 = 3.1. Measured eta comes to -0.27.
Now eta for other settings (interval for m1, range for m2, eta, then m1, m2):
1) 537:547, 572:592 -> 0.46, 3.1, 2.6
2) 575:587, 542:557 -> -0.50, 2.6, 3.1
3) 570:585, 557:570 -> -0.34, 2.6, 2.9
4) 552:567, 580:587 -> 0.38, 3.0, 2.6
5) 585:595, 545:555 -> -0.32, 2.8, 3.1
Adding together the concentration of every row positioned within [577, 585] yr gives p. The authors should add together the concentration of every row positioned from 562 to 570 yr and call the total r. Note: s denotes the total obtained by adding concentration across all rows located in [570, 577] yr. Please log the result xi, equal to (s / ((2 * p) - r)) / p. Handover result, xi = 0.040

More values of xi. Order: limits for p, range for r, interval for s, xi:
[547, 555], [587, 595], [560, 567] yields 0.011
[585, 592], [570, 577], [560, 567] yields 0.022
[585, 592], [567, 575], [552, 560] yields 0.026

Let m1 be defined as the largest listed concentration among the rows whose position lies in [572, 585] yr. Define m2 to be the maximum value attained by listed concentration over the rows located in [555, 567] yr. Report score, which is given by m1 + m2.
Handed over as 34.0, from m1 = 13.1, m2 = 20.9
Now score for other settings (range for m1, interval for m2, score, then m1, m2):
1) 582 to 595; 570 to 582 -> 31.4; 17.6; 13.8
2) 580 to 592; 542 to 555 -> 40.2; 17.6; 22.6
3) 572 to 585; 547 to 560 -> 35.7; 13.1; 22.6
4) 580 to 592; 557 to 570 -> 38.5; 17.6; 20.9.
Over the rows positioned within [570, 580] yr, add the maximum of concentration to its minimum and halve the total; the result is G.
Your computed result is 13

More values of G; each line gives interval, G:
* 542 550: 22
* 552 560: 21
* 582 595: 15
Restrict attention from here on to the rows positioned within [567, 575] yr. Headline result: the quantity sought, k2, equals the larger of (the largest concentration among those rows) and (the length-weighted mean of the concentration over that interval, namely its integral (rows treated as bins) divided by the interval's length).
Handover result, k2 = 16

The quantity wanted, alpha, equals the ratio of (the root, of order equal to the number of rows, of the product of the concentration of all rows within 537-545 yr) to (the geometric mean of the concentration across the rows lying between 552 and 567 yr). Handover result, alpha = 1.1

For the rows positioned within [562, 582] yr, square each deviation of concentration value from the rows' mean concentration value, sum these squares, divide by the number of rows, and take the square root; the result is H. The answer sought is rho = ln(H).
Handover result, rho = 0.74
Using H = 2.09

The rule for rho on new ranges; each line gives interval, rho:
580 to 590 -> -0.06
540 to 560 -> -0.27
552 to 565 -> -0.07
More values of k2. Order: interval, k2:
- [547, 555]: 23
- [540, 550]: 23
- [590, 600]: 21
